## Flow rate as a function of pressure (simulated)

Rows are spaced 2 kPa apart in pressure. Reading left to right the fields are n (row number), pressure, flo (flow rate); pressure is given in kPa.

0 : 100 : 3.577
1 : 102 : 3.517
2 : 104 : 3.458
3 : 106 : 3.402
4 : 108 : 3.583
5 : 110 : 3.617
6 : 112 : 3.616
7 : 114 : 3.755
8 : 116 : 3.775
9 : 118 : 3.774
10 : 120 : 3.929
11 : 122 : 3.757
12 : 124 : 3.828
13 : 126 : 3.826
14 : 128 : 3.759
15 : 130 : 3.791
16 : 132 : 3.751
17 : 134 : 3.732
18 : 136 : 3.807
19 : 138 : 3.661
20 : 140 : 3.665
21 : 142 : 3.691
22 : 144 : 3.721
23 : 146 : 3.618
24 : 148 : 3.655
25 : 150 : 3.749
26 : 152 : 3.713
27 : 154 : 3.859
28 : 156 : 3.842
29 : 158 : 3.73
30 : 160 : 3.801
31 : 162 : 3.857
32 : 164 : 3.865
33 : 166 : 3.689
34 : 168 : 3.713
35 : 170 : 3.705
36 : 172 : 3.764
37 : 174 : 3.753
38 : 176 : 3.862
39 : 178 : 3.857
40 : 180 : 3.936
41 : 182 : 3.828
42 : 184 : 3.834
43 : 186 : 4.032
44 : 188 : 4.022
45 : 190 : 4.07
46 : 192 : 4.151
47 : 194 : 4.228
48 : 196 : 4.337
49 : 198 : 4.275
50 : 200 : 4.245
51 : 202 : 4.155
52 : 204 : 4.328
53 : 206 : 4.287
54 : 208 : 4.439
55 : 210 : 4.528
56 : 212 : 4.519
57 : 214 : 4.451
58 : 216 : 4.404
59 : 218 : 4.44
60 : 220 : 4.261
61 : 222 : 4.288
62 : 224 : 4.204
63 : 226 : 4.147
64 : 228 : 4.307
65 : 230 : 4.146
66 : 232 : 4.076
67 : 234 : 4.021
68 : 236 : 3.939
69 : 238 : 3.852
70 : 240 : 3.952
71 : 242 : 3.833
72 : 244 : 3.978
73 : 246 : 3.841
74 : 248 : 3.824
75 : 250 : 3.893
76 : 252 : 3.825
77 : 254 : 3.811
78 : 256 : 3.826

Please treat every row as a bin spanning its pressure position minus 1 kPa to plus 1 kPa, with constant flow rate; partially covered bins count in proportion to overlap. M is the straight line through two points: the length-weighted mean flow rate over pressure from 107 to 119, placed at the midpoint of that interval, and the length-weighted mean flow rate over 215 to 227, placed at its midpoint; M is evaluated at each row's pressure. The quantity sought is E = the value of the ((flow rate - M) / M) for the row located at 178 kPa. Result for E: -0.048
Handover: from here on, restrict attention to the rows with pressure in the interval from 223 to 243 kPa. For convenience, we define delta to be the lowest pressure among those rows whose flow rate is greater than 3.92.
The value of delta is 224 kPa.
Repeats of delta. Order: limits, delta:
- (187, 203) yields 188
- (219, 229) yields 220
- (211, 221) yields 212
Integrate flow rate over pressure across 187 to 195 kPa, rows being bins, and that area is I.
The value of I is 33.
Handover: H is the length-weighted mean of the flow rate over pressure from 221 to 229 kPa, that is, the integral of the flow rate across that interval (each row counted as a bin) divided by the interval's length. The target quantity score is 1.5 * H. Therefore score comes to 6.35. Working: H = 4.24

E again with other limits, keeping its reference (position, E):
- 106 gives -0.067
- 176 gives -0.044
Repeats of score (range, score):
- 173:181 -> 5.78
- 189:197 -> 6.29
